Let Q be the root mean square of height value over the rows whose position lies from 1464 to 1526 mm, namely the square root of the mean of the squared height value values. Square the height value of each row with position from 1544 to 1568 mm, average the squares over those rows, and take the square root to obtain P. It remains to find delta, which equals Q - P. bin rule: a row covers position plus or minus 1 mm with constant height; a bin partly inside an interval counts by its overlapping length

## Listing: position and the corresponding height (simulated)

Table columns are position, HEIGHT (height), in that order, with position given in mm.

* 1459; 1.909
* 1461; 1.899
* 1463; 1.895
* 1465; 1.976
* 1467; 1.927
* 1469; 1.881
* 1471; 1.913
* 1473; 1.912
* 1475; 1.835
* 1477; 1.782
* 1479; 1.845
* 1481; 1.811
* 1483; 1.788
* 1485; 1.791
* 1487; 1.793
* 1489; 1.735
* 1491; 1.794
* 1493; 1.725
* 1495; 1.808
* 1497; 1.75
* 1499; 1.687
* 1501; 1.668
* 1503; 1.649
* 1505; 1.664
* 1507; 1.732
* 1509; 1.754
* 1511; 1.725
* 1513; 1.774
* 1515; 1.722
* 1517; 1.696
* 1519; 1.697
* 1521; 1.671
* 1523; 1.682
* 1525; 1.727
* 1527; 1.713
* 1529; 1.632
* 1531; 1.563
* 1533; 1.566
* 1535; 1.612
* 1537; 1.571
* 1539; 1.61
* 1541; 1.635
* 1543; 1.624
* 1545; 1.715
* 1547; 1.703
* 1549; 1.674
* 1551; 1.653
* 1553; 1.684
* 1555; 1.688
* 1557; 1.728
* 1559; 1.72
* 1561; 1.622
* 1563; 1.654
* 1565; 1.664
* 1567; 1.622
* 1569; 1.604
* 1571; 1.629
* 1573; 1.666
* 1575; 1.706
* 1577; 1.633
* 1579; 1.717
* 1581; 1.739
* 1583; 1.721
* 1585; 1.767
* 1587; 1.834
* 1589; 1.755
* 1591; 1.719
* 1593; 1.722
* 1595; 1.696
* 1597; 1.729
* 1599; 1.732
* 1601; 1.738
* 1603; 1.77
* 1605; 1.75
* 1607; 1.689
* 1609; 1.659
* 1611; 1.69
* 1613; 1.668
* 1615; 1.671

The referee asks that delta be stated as 0.096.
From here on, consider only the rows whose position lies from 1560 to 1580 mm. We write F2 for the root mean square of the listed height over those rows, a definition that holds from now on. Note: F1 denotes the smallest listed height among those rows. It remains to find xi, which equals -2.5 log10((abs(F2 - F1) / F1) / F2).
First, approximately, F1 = 1.604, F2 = 1.65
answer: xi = 4.4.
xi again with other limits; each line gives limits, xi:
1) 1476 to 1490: 4.3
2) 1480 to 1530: 3.7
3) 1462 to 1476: 4.2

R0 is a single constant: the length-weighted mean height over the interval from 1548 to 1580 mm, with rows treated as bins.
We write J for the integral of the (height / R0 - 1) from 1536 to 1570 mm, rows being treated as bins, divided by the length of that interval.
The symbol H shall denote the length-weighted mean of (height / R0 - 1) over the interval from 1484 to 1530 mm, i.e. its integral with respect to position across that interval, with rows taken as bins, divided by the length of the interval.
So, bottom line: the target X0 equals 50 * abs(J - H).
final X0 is 1.9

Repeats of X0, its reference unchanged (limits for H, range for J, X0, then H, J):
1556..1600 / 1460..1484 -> 5.2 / 0.020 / 0.12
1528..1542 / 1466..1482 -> 7.9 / -0.041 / 0.12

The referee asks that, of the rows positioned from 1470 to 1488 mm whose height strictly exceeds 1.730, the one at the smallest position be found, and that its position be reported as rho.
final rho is 1471 mm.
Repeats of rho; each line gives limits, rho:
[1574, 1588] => 1581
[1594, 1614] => 1599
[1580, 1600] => 1581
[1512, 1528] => 1513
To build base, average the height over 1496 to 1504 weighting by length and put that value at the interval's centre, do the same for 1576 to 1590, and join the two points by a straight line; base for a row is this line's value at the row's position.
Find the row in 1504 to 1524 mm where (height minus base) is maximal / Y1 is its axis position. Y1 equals 1513 mm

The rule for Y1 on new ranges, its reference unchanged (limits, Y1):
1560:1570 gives 1565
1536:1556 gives 1545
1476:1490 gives 1479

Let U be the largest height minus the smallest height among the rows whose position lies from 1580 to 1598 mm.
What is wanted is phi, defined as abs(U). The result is 0.14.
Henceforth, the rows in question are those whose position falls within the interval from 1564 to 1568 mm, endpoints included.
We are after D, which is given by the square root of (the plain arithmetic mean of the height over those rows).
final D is 1.28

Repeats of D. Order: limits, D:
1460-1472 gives 1.38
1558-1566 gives 1.29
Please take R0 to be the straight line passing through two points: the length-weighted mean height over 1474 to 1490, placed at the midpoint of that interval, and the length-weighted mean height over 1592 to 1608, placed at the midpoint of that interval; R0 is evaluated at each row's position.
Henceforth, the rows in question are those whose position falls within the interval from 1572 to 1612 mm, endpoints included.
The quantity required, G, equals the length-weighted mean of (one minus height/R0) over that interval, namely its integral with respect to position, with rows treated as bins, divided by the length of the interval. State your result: 0.007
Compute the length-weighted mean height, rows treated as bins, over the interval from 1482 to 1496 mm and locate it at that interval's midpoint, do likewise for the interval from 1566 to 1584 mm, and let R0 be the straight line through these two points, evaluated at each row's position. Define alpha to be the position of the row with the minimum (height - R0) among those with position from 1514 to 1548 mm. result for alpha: 1531 mm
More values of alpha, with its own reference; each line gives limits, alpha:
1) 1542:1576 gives 1543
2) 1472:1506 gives 1503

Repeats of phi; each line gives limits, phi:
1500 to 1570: 0.21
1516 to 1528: 0.06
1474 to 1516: 0.20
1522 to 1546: 0.16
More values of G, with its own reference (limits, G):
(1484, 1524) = 0.033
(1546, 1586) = 0.039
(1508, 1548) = 0.057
